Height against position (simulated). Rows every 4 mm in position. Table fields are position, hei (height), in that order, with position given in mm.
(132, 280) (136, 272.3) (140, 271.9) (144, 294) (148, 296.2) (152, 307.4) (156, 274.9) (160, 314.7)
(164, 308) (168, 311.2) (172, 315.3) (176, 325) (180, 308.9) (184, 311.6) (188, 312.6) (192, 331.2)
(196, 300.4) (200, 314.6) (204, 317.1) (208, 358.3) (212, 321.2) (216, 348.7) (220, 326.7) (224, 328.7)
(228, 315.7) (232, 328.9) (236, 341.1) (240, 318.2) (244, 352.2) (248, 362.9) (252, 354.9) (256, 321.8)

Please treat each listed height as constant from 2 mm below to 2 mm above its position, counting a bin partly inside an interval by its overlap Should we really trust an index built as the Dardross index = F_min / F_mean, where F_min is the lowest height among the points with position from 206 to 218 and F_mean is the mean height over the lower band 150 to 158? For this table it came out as 1.10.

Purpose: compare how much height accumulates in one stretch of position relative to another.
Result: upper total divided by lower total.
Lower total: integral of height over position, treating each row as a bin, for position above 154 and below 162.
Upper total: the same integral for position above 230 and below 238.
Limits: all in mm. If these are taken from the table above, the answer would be 1.14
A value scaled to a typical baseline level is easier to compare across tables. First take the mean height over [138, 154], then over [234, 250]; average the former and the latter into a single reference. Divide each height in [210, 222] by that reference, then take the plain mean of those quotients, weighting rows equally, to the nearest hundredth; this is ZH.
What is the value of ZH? 1.04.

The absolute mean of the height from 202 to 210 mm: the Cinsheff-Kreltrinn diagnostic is 338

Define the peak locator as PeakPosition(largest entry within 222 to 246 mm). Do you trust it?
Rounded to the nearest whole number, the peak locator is 244 mm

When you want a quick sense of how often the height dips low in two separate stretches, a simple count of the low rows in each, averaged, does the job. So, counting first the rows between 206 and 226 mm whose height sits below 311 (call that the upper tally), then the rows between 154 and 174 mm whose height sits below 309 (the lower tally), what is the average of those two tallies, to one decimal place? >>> 1.0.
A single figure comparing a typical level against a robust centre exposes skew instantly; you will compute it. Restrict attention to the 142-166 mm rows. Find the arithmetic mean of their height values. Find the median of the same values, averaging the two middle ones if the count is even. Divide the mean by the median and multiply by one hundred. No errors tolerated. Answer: 99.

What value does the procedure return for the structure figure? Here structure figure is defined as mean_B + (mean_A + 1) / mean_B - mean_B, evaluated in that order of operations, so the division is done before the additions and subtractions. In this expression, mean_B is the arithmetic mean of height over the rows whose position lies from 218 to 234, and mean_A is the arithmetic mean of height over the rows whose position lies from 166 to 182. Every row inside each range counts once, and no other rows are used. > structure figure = 0.97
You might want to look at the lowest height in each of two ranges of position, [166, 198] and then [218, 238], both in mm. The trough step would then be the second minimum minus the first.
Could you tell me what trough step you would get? 15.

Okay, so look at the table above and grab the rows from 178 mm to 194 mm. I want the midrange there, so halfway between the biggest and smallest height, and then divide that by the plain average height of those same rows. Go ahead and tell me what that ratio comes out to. 1.01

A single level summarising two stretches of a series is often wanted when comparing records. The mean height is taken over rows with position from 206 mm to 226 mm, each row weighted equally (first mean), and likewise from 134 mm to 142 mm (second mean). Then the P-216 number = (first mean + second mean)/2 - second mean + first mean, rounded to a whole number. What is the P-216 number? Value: 369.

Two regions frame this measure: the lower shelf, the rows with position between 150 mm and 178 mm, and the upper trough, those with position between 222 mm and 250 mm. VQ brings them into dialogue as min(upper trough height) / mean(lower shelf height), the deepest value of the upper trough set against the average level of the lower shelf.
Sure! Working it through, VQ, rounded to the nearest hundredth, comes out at 1.02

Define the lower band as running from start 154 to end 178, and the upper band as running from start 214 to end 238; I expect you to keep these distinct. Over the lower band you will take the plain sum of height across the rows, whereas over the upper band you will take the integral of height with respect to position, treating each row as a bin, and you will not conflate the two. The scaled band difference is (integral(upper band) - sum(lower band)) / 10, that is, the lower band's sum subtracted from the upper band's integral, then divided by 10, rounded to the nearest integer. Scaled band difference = 611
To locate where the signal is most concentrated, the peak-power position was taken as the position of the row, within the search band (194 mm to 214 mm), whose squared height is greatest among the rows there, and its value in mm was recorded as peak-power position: 208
